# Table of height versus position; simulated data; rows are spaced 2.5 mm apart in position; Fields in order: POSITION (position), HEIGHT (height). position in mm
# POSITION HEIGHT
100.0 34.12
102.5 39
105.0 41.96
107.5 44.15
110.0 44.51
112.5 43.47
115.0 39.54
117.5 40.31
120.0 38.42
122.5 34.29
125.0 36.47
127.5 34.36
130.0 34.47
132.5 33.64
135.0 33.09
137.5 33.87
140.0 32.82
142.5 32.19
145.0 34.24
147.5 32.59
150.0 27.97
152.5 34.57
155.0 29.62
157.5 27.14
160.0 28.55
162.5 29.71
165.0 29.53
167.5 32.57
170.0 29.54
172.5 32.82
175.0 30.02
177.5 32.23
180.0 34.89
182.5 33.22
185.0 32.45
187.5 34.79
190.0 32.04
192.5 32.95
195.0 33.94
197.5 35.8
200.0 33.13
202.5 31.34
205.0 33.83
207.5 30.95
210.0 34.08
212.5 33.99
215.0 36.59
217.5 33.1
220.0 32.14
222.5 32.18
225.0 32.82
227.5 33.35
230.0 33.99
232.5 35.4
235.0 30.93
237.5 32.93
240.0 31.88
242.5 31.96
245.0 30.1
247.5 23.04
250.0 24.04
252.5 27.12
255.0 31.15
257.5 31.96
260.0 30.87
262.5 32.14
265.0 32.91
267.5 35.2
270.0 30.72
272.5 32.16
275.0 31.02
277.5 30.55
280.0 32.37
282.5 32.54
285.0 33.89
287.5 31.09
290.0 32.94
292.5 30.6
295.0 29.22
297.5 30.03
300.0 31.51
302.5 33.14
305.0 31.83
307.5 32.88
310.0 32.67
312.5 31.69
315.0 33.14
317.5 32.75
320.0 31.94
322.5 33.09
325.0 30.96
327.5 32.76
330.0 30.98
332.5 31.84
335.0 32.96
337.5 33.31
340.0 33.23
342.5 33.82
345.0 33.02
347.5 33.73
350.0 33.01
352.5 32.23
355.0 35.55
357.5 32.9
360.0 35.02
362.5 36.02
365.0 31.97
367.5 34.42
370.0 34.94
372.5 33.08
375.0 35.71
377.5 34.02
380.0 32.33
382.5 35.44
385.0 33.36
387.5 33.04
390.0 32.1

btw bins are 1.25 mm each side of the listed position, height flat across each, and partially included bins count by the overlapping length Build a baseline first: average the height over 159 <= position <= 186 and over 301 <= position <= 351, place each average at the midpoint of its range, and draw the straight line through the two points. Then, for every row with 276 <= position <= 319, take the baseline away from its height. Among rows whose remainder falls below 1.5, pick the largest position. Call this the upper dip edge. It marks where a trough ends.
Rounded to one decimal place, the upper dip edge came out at 317.5 mm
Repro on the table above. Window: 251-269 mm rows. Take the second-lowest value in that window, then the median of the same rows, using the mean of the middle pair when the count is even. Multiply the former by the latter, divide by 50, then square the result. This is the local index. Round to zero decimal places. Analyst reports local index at 389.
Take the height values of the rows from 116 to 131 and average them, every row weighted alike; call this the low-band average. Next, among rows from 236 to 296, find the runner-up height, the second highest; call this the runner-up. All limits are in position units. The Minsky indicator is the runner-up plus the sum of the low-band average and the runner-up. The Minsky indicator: 104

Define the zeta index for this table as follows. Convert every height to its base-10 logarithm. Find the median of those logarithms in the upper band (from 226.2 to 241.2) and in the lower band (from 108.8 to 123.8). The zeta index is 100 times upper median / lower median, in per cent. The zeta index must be 95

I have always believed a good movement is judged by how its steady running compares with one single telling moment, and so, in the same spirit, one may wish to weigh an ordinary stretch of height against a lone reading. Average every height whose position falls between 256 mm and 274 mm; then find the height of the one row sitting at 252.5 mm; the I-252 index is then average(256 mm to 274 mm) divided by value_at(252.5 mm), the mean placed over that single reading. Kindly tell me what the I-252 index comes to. 1.19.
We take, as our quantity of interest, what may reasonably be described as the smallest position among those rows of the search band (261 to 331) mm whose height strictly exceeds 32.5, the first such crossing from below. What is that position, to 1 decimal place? 265.0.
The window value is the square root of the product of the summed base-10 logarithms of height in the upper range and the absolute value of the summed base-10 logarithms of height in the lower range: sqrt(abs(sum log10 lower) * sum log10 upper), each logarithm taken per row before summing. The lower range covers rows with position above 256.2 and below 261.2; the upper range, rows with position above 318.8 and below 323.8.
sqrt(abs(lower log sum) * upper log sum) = 3.01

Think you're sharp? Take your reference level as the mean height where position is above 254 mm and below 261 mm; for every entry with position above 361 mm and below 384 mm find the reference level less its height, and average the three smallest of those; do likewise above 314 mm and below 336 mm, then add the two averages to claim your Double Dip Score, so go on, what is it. -6.1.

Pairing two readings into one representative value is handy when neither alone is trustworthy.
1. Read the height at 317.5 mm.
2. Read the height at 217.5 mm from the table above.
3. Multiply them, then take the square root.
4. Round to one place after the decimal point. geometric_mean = 32.9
